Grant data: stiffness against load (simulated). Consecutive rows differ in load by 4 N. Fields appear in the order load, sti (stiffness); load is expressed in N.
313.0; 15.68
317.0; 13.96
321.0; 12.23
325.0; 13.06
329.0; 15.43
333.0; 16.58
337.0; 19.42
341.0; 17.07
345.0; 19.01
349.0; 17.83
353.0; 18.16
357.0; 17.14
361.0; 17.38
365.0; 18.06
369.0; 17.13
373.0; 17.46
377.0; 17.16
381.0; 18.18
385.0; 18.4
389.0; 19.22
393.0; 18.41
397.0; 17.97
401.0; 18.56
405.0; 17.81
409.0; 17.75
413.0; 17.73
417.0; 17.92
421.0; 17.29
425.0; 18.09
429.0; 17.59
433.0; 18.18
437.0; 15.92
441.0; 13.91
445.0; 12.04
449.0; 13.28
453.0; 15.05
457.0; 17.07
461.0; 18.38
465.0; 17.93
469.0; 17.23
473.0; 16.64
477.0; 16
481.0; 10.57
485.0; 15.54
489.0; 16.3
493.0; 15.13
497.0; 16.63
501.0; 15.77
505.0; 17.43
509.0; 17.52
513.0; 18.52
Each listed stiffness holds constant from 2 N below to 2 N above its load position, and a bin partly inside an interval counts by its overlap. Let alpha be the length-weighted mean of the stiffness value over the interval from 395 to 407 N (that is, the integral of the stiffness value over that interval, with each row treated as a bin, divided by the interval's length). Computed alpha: 18.1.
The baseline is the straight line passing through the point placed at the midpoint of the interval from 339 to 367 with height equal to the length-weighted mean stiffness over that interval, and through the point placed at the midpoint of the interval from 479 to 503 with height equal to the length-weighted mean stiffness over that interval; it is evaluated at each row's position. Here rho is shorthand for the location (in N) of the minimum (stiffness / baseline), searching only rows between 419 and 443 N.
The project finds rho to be 441.0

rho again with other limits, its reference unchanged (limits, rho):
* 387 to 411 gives 397.0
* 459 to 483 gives 481.0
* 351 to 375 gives 357.0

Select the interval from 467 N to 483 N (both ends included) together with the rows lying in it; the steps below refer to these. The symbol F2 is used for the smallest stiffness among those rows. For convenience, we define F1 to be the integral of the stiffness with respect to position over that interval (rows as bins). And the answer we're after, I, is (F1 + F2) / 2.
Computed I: 126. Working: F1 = 242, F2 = 10.57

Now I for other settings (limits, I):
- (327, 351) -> 218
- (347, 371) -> 220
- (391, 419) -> 261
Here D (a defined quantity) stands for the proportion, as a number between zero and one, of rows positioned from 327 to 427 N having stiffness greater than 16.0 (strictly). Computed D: 0.96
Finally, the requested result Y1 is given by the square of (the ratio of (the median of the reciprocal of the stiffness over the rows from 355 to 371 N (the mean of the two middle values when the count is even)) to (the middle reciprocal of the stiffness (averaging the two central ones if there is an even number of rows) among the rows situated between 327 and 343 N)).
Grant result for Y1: 0.95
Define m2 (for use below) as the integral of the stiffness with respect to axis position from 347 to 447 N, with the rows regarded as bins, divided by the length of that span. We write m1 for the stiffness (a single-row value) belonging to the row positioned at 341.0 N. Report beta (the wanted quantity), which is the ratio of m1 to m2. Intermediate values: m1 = 17.07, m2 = 17.4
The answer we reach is 0.98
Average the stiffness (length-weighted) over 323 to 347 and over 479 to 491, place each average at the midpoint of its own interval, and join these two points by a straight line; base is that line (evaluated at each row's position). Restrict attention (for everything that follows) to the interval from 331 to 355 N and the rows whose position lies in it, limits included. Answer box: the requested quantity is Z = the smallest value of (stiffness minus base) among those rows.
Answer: -0.2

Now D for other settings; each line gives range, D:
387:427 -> 1.00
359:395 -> 1.00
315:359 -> 0.64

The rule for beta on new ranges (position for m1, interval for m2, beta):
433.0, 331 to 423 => 1.02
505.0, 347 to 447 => 1.00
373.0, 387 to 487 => 1.05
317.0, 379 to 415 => 0.77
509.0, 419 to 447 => 1.09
